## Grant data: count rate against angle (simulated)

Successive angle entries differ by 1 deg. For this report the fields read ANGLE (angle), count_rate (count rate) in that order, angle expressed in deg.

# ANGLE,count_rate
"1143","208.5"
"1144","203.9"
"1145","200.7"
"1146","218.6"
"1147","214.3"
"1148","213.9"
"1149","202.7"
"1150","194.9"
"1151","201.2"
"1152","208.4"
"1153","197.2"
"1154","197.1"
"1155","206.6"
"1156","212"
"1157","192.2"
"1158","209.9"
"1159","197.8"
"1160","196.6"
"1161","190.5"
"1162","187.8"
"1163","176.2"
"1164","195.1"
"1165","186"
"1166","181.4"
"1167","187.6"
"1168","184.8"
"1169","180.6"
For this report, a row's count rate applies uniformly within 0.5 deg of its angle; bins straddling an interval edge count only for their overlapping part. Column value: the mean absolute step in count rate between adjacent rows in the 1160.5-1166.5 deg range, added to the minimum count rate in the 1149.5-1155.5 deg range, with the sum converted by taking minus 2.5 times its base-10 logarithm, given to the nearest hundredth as -5.78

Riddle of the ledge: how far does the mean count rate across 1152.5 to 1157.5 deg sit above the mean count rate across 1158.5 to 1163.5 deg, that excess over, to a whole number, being 11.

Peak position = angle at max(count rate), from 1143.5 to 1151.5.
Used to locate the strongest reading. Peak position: 1146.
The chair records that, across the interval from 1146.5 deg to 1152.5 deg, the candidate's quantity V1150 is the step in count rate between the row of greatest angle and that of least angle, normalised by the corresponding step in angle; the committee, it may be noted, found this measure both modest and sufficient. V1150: -1.2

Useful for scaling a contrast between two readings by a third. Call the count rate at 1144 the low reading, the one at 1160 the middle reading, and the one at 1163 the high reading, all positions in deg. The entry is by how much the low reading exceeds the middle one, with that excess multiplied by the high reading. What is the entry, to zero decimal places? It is 1286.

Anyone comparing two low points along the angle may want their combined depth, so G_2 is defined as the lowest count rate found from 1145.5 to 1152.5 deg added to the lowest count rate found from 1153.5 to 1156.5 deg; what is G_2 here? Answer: 392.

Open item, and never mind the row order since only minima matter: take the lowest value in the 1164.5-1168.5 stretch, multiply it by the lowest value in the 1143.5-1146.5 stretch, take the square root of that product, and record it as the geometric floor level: 191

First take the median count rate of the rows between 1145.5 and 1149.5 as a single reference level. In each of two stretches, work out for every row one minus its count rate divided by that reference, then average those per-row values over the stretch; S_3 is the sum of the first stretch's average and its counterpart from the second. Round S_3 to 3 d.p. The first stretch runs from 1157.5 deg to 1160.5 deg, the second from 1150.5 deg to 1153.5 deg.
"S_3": 0.114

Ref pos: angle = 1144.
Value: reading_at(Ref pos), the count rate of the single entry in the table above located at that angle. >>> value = 203.9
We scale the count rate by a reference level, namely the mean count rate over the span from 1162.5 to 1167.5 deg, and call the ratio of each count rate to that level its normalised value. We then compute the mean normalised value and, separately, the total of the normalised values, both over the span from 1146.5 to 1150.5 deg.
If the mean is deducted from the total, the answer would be 3.34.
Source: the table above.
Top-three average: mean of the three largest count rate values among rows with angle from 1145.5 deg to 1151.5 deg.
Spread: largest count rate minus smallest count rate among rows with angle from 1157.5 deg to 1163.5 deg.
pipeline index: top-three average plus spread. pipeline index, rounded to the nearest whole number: 249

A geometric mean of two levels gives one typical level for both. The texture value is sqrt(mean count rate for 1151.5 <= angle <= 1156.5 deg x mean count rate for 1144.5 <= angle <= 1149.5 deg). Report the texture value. 207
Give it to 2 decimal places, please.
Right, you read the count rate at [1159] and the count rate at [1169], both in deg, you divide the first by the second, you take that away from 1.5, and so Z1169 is 0.40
